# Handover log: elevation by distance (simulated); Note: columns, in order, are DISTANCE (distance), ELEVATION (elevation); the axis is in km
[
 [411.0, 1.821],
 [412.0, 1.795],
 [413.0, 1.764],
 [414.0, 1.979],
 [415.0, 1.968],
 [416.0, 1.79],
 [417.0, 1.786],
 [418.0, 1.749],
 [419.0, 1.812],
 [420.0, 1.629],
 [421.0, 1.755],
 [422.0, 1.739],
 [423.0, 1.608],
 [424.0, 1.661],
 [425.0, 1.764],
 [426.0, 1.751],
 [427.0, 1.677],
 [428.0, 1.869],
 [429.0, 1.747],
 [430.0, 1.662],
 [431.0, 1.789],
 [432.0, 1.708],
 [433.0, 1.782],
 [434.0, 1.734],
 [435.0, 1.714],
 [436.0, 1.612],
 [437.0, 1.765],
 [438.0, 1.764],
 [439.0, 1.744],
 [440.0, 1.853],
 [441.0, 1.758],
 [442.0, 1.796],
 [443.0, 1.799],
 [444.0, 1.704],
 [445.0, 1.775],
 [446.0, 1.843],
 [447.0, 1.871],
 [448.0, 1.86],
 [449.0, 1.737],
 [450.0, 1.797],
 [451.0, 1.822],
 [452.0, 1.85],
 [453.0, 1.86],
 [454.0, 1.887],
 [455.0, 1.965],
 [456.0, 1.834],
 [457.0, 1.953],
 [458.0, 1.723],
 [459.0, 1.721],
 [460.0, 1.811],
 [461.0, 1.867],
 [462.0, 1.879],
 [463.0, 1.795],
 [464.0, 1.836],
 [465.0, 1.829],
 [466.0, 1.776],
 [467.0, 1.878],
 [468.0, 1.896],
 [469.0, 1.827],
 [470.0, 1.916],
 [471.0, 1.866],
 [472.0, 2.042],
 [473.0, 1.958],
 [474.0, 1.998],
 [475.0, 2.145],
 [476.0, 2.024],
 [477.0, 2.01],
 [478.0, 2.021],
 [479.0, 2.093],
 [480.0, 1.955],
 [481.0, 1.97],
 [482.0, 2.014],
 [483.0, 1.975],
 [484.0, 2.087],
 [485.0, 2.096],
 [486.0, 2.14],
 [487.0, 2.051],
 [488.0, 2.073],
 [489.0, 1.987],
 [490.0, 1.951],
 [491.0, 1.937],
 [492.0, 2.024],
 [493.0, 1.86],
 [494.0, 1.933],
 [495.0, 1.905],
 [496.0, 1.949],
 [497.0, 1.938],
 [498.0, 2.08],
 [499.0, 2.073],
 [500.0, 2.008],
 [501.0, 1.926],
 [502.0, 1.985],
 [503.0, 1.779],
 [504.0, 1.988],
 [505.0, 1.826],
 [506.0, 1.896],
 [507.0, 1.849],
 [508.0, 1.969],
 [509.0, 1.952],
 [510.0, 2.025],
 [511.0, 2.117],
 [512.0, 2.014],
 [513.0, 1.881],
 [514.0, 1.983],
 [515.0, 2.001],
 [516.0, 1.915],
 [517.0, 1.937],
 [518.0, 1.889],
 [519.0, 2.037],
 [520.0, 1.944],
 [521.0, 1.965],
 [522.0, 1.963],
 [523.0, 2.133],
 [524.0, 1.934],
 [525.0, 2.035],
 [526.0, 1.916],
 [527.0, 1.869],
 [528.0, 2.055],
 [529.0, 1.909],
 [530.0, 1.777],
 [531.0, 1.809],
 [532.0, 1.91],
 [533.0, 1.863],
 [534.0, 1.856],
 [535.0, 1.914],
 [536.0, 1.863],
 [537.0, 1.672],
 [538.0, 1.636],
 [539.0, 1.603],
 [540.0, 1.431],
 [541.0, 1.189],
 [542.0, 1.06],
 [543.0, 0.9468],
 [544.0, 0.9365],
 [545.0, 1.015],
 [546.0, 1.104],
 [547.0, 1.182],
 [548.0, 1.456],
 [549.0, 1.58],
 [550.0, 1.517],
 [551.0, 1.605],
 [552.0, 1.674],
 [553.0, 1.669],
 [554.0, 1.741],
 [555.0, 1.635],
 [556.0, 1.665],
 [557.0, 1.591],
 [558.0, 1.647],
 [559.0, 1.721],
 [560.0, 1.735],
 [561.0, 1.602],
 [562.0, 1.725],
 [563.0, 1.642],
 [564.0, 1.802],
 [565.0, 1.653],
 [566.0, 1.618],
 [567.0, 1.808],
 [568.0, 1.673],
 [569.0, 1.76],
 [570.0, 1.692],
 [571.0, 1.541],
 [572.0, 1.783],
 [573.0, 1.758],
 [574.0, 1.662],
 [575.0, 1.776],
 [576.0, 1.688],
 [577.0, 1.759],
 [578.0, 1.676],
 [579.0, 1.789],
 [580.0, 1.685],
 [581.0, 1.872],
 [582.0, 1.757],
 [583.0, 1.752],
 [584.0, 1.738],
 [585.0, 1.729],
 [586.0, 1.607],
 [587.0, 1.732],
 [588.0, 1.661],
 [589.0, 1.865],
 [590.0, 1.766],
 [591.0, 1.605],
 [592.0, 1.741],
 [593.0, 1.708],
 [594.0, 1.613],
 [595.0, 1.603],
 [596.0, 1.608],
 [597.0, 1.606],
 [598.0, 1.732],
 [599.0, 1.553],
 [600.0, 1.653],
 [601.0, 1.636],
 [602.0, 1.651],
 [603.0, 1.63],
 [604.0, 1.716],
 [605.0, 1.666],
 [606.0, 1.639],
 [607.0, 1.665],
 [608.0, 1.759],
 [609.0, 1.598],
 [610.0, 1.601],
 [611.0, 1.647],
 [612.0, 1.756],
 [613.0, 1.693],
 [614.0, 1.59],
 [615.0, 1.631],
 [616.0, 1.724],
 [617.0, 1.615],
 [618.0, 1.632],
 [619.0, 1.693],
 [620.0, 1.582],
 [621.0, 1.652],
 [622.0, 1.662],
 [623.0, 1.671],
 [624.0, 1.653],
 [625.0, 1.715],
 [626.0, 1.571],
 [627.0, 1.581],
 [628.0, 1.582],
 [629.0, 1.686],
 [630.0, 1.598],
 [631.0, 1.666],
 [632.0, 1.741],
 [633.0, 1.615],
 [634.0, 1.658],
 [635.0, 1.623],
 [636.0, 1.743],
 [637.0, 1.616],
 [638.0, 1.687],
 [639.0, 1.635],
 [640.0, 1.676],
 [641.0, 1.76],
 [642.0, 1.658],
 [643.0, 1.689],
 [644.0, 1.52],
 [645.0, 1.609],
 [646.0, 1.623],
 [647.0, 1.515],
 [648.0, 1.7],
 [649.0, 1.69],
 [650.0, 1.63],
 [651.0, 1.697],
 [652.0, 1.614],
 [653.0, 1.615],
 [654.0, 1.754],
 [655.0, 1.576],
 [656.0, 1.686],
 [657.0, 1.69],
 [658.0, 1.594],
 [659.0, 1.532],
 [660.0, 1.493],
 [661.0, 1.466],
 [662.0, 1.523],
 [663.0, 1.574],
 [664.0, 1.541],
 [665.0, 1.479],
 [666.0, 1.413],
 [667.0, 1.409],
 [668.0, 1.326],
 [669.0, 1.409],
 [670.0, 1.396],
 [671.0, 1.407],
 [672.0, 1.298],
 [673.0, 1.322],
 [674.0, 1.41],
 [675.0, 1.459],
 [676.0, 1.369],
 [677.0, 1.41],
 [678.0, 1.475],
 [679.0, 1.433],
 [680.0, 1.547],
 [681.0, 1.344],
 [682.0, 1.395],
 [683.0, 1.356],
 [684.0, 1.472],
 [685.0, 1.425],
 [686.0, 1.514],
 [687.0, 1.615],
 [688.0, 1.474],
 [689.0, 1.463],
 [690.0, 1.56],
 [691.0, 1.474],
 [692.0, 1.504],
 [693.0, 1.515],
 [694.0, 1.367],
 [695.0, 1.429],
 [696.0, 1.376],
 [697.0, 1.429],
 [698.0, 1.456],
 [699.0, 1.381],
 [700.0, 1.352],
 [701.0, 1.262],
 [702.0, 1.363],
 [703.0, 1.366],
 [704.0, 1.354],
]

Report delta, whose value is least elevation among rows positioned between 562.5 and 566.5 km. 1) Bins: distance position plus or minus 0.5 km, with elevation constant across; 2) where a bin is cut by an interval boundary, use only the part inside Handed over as 1.618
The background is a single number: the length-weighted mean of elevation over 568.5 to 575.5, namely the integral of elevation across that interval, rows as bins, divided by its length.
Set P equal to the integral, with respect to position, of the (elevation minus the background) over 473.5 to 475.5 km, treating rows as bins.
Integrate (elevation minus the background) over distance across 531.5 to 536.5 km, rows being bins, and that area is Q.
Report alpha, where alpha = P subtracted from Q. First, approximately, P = 0.7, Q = 0.9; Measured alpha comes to 0.1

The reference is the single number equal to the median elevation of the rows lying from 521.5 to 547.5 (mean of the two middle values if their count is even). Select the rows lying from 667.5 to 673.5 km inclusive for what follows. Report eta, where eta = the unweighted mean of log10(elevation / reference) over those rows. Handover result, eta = -0.13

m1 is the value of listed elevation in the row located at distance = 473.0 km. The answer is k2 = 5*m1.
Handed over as 9.8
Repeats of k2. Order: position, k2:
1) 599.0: 7.8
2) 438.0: 8.8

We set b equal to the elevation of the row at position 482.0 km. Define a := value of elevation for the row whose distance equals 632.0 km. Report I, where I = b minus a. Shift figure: 0.27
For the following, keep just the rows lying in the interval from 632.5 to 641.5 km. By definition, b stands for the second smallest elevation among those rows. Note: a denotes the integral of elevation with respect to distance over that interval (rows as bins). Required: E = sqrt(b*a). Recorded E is 4.93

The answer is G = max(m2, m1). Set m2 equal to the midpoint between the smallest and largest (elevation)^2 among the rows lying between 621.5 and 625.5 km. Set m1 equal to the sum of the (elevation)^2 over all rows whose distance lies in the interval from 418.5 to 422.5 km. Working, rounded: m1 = 12.0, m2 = 2.837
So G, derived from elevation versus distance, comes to 12.0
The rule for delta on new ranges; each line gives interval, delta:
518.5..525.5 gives 1.934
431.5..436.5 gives 1.612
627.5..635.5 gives 1.582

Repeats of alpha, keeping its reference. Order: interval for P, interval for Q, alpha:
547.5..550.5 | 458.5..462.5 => 1.0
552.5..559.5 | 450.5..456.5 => 1.3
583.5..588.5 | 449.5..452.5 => 0.4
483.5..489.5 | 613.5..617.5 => -2.5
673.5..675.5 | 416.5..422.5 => 0.8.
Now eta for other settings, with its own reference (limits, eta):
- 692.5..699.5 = -0.11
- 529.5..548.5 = -0.10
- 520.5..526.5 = 0.04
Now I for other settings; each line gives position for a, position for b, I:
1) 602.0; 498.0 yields 0.43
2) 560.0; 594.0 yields -0.12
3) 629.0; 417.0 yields 0.10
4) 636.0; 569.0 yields 0.02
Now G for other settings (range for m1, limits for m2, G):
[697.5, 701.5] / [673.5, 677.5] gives 7.4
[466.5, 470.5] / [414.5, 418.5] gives 14.1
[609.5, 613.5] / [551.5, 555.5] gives 11.2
